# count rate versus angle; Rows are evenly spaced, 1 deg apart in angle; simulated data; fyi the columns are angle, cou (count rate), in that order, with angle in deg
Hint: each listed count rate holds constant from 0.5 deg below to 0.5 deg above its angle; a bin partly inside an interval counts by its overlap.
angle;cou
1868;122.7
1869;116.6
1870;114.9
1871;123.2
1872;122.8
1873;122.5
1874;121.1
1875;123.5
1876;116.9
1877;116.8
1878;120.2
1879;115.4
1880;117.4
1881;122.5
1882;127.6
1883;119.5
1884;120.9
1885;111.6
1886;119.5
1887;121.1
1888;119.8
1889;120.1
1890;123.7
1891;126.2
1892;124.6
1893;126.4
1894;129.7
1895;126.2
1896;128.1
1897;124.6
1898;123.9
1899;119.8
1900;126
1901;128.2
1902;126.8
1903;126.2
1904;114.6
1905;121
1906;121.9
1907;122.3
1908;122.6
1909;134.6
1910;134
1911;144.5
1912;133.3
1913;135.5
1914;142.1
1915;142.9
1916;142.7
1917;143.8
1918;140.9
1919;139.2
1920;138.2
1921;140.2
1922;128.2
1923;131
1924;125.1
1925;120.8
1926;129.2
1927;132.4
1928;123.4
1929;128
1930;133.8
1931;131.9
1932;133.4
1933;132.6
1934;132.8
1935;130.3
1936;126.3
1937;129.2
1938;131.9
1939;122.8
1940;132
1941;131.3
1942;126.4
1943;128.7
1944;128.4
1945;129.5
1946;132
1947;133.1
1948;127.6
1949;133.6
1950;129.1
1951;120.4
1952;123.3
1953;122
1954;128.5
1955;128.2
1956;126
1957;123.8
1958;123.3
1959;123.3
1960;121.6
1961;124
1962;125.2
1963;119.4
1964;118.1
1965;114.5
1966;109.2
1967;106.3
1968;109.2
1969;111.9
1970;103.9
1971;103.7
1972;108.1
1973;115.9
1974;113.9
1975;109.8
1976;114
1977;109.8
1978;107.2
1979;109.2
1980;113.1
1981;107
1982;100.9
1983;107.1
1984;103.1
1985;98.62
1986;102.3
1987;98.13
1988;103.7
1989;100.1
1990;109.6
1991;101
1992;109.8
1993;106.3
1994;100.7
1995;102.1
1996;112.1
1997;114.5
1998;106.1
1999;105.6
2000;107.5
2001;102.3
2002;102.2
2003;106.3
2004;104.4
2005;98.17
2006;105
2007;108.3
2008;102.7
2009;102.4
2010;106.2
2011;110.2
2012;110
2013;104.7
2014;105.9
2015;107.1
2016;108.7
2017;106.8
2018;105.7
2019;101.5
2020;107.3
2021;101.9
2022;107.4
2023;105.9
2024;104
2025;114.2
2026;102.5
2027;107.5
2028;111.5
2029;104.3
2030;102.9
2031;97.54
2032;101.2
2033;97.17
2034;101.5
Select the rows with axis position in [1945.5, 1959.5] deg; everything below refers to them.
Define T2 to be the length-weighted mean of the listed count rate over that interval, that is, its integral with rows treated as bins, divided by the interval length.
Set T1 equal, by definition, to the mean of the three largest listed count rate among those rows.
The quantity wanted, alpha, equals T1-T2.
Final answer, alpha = 6.2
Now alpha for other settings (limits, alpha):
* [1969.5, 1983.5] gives 5.8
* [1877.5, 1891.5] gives 5.4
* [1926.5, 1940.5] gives 3.3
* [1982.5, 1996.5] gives 6.6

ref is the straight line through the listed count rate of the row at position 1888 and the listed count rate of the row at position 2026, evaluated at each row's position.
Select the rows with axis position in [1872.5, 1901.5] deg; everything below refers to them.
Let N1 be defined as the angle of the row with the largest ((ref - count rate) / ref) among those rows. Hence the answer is 1885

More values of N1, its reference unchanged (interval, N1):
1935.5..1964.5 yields 1964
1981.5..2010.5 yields 1987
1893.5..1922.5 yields 1904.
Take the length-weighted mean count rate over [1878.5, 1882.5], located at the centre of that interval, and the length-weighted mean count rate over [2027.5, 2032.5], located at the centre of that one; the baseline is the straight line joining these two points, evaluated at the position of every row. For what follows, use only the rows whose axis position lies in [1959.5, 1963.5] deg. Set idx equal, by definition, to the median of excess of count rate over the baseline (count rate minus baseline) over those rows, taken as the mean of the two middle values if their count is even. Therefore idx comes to 11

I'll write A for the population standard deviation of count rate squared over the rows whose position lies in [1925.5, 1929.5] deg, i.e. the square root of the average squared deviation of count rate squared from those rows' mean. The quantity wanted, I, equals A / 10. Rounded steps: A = 825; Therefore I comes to 83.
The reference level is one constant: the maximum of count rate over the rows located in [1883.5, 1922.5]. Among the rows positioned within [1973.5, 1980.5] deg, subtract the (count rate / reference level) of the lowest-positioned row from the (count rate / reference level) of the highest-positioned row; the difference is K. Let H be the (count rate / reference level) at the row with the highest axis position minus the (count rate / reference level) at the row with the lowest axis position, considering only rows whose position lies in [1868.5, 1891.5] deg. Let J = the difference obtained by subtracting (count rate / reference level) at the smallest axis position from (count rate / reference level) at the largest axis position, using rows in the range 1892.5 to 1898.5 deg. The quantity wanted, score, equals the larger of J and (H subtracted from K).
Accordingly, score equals -0.02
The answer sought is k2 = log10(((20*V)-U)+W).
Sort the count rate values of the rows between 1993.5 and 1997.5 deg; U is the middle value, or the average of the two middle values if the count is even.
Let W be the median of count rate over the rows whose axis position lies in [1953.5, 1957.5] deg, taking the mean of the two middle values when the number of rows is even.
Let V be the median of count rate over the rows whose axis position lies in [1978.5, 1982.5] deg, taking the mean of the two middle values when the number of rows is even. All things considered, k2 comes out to 3.34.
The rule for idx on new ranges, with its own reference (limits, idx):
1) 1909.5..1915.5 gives 22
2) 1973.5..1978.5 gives 0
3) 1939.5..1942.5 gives 18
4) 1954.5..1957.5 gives 14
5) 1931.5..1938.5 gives 18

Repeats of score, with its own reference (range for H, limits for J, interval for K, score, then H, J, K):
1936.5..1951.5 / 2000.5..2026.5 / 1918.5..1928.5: 0.00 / -0.06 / 0.001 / -0.11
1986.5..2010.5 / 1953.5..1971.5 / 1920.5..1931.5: -0.11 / 0.06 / -0.172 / -0.06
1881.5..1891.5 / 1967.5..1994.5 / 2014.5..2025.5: 0.06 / -0.01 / -0.059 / 0.05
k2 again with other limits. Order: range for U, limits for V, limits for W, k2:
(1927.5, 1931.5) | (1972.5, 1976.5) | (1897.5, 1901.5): 3.36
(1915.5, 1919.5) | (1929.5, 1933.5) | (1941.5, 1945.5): 3.42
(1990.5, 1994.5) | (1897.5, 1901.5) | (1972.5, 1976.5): 3.40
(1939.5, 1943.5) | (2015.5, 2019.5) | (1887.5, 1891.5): 3.33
